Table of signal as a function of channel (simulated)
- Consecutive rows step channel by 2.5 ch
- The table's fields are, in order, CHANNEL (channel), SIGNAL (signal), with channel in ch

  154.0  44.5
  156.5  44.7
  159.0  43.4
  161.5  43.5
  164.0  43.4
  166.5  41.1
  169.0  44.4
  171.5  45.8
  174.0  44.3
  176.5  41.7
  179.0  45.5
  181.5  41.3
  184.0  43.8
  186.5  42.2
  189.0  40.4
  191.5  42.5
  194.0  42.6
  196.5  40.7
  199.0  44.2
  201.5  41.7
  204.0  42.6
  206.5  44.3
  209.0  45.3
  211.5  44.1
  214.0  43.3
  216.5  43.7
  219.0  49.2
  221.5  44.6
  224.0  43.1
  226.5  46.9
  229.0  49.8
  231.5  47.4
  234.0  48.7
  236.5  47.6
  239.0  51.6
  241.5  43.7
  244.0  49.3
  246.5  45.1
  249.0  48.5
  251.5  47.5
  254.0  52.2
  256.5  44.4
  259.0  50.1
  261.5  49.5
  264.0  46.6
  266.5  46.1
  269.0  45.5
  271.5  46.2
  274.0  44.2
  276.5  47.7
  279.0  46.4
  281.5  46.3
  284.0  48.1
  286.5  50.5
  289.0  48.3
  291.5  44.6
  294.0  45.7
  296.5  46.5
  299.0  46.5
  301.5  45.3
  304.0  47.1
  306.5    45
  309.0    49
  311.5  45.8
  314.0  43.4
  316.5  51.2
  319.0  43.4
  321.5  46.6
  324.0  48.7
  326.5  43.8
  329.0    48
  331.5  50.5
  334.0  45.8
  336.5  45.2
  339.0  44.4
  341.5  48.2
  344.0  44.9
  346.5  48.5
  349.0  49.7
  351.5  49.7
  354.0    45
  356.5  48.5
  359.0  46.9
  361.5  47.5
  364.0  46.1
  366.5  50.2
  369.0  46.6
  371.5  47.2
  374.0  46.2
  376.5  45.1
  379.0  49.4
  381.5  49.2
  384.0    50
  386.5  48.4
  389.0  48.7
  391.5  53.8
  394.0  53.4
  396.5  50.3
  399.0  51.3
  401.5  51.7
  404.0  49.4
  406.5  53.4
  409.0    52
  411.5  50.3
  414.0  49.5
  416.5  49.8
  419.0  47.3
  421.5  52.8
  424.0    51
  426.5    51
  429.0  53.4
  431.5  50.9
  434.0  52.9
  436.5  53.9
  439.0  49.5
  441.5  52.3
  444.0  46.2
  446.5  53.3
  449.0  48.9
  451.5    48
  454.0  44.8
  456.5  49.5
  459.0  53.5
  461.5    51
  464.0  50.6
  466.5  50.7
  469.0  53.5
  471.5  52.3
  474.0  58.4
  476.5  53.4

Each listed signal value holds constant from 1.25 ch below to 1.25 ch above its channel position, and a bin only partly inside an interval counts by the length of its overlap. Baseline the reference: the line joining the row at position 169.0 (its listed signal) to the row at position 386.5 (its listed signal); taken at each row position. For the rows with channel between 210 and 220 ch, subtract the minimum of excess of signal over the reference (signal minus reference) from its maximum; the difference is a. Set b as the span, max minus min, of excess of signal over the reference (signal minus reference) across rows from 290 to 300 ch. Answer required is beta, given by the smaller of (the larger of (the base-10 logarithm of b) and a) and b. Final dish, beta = 1.8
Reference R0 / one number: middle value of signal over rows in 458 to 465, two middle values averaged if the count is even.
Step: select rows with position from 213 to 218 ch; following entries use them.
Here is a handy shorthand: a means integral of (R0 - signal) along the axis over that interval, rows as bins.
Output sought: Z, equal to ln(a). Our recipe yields 3.6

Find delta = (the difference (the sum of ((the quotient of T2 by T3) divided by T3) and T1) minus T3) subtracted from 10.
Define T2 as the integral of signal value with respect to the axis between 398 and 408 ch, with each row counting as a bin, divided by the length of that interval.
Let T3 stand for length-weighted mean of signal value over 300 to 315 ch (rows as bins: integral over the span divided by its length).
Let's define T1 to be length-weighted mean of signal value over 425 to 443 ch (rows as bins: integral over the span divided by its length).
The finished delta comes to 4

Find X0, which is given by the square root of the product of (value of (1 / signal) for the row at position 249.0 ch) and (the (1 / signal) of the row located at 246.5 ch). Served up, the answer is 0.0214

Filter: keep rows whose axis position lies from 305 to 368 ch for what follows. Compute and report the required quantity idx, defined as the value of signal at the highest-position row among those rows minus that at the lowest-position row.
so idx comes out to 5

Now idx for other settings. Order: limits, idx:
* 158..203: -2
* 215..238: 4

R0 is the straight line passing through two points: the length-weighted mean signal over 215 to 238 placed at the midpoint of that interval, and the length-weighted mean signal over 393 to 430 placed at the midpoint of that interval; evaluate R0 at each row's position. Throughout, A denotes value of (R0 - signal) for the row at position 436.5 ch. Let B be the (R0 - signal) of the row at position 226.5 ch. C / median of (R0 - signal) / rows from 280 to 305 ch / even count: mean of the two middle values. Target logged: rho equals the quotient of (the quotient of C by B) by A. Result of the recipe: 7.6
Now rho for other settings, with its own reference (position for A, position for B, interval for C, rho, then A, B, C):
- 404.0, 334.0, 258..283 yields 0.3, 2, 3.5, 1.6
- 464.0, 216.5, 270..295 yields 0.3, 2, 2.9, 1.6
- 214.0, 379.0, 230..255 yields -0.3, 3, 0.9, -0.9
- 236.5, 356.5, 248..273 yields -0.6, -1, 1.3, 0.5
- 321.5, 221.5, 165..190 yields 0.6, 2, 2.1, 2.8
